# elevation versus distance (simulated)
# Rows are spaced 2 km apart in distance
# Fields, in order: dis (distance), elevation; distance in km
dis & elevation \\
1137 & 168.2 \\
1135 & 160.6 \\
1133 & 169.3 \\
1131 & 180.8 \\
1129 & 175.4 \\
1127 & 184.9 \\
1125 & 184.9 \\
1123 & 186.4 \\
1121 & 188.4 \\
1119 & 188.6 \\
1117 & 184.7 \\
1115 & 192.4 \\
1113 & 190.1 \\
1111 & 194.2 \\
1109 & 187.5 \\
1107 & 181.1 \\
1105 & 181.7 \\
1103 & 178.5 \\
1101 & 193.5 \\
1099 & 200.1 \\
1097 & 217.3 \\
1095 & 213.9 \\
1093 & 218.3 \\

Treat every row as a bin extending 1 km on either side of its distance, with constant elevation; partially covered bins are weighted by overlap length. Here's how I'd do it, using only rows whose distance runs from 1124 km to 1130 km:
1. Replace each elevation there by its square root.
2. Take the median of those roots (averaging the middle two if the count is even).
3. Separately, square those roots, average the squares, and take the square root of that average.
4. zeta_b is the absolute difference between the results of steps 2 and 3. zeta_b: 0.12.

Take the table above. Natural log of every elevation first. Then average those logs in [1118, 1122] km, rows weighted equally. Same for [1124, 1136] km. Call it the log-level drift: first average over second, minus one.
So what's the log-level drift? 0.0135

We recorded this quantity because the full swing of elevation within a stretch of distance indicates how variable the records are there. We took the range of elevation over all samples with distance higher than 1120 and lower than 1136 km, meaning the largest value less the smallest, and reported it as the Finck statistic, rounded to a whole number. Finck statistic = 28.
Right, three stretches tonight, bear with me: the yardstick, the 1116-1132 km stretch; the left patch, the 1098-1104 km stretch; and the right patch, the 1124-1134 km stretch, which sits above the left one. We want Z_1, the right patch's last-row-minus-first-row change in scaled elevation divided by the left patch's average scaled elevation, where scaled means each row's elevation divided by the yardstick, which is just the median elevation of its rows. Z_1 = -0.082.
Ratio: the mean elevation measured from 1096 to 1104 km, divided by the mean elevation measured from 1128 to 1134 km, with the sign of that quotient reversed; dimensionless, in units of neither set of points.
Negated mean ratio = -1.13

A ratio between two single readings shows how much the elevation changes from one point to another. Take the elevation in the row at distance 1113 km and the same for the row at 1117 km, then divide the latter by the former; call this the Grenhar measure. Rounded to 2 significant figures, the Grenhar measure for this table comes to 0.97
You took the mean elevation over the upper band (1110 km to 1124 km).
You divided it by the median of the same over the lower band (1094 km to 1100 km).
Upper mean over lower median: 0.885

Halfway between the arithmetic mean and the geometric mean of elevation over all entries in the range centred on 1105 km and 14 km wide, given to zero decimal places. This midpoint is 188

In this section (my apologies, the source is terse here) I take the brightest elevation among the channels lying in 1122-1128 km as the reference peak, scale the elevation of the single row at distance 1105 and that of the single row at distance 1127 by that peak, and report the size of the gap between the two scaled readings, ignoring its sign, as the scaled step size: 0.017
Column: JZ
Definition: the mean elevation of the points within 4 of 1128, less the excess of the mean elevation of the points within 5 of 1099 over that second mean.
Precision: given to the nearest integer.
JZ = 162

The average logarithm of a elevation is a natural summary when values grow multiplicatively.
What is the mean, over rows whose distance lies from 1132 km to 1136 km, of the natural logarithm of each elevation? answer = 5.11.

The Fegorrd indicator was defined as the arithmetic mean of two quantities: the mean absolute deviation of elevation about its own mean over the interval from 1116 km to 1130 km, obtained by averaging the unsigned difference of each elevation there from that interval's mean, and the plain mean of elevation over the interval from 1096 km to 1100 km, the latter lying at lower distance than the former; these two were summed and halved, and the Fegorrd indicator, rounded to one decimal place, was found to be 105.7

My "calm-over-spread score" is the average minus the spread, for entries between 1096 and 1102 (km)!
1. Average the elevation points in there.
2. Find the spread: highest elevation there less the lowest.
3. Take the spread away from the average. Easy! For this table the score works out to 180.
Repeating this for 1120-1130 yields 171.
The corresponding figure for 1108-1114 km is 184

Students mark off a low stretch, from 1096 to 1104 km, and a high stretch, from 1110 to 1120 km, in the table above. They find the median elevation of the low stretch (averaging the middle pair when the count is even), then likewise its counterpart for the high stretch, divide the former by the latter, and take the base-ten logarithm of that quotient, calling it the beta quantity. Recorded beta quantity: 0.015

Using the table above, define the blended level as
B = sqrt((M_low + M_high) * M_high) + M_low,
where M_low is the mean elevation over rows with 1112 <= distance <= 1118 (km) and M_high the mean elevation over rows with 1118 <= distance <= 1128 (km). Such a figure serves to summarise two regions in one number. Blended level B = 454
